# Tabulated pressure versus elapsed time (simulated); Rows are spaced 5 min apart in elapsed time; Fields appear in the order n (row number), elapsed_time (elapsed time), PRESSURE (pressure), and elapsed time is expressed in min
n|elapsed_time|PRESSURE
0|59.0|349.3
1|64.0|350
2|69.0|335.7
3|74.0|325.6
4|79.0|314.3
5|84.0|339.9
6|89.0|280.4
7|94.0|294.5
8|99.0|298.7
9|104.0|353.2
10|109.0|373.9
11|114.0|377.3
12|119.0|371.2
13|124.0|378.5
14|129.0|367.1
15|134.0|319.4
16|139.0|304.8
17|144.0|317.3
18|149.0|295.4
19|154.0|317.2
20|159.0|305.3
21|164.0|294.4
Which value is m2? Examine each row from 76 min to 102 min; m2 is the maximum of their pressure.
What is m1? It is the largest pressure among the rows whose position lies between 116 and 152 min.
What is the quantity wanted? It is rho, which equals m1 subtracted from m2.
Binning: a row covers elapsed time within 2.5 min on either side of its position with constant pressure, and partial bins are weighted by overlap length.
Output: -39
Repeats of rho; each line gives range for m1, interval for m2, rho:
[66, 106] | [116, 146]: 25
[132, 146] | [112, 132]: 59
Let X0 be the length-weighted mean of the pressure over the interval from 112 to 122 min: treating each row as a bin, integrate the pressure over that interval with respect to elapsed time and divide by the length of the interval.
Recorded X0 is 374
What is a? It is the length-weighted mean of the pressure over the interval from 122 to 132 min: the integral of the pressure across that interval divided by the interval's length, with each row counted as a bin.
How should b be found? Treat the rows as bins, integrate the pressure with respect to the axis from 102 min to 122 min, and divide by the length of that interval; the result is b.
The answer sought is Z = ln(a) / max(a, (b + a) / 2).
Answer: 0.0160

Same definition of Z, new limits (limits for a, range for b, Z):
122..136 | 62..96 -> 0.0165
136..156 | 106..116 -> 0.0168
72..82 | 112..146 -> 0.0173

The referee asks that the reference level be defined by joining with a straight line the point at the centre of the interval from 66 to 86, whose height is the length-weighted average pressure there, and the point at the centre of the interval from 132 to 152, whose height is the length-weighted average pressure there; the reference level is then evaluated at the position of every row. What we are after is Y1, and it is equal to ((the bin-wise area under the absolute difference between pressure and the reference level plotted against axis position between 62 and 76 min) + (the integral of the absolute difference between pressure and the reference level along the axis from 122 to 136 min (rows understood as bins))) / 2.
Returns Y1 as 356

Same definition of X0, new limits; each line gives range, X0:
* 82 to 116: 330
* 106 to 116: 374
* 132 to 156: 311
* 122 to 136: 355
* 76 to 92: 311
